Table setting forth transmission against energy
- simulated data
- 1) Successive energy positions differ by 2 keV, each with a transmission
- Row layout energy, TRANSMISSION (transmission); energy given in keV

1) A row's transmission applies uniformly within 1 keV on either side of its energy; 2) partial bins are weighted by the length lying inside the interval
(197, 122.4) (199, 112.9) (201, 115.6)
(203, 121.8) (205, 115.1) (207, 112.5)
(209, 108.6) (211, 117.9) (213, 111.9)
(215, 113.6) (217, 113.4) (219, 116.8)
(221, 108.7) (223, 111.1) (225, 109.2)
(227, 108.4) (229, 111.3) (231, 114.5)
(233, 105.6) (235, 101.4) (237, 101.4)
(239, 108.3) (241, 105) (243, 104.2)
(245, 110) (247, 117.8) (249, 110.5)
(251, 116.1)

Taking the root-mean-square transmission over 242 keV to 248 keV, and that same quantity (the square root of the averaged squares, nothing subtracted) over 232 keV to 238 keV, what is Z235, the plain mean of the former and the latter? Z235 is 106.8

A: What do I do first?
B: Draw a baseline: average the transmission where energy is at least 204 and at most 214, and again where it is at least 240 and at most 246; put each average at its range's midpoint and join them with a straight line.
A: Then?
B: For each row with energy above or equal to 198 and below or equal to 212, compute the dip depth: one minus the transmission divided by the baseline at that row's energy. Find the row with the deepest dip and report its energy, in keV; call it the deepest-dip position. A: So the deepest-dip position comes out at 209 keV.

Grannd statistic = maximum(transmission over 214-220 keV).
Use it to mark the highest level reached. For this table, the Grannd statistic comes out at 116.8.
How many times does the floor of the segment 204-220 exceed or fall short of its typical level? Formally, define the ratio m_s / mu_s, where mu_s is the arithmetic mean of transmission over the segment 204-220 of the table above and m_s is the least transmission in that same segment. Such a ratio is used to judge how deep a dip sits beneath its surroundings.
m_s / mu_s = 0.955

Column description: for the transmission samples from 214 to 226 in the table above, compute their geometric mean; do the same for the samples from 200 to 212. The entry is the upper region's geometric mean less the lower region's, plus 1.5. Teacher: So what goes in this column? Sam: -1.6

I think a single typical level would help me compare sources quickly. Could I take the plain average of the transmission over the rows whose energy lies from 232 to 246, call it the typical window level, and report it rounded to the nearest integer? 105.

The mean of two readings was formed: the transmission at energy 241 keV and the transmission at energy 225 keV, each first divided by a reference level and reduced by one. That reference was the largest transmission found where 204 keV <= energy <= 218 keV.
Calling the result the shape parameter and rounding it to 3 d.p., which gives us -0.092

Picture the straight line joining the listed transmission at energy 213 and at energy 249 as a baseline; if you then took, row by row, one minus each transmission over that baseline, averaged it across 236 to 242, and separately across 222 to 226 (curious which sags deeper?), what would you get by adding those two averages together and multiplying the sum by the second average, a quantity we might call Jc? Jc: 0.0008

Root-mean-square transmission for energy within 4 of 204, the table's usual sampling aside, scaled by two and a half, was 291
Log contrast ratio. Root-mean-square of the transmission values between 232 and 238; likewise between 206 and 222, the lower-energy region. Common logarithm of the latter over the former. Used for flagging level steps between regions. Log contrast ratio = 0.041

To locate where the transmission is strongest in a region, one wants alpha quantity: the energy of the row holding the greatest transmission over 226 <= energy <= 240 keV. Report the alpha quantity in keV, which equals 231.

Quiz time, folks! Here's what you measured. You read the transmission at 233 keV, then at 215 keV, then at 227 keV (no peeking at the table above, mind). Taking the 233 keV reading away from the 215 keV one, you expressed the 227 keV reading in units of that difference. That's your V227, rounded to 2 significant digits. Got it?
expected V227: 14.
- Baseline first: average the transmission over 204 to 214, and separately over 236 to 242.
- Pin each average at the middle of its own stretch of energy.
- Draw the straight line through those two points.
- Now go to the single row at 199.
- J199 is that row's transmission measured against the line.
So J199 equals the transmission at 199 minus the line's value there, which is -3.1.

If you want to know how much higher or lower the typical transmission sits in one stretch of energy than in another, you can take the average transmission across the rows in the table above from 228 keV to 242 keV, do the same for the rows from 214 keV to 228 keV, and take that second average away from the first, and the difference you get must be -4.8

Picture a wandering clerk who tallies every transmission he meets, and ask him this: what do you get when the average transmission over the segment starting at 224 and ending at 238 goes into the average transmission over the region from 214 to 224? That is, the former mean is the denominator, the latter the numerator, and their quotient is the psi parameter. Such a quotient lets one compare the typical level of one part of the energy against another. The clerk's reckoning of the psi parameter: 1.05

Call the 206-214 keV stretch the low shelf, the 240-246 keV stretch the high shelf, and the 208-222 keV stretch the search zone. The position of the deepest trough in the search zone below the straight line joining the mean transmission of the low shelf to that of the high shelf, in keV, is 209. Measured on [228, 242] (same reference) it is 235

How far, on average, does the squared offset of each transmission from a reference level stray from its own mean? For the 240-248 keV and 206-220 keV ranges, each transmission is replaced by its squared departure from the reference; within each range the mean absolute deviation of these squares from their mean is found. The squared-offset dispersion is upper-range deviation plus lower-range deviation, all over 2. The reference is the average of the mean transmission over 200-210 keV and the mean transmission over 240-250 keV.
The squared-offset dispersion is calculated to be 15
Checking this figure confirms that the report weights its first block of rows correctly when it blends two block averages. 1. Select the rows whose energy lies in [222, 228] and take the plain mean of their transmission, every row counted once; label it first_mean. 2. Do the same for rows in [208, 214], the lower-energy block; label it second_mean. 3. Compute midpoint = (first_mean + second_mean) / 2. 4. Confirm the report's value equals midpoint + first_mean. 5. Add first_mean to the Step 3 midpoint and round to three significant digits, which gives 221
